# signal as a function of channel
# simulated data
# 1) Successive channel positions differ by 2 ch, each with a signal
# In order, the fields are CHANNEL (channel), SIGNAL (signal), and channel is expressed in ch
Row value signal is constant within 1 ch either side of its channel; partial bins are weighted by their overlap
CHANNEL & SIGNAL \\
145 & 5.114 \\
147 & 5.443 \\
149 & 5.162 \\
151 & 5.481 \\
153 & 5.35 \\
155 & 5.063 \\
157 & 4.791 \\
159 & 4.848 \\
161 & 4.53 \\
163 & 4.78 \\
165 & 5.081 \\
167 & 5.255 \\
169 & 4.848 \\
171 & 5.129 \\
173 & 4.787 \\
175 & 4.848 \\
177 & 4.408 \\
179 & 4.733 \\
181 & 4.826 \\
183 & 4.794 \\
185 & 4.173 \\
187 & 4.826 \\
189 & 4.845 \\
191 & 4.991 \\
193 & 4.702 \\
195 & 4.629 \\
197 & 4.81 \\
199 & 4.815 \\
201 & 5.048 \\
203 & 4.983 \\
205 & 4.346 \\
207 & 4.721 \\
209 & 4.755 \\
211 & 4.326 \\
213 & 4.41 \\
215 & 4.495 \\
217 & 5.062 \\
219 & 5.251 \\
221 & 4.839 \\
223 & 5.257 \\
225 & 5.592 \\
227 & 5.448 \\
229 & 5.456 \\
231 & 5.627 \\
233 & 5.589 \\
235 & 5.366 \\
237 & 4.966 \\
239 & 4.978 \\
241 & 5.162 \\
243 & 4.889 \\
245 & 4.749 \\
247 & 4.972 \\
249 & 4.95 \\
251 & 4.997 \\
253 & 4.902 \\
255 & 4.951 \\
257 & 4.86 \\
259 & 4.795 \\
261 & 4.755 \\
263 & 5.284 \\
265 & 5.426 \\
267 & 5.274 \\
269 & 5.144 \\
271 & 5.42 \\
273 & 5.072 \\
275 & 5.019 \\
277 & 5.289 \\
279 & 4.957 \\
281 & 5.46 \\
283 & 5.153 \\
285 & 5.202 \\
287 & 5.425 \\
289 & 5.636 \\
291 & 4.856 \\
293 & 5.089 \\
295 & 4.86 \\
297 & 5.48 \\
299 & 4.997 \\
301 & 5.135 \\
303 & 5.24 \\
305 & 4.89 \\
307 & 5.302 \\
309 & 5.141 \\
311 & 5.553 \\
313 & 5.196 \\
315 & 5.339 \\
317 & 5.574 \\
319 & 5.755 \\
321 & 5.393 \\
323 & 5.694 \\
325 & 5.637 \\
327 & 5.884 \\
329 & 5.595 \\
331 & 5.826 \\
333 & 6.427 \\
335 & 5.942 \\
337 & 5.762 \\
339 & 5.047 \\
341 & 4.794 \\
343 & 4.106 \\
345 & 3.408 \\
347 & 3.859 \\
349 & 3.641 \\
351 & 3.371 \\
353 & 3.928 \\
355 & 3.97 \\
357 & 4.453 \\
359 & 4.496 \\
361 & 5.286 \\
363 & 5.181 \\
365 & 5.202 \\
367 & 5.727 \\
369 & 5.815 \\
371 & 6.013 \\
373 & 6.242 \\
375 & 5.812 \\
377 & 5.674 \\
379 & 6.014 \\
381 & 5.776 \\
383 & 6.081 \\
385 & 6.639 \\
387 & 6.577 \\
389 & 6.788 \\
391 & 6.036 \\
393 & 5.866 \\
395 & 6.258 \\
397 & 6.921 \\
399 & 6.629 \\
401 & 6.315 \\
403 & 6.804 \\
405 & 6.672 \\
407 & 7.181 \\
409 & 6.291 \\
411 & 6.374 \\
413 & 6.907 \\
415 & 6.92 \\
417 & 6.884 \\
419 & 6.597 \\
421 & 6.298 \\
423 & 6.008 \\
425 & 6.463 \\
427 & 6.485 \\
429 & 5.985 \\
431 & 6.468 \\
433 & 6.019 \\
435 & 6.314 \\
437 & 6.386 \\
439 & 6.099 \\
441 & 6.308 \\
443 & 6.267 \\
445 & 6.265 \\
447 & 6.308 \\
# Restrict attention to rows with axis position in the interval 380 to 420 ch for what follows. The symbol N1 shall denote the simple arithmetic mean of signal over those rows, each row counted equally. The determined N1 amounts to 6.53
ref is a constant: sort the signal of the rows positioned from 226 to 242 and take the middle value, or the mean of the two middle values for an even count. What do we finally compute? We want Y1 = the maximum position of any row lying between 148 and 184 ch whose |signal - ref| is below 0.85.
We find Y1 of 183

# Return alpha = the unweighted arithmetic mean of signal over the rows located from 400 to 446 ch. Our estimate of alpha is 6.45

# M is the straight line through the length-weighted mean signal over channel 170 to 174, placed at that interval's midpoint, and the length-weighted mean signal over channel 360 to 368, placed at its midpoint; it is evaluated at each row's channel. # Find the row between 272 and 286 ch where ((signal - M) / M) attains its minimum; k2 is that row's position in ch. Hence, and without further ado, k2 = 279 ch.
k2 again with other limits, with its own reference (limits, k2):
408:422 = 421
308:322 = 309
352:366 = 353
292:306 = 295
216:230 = 221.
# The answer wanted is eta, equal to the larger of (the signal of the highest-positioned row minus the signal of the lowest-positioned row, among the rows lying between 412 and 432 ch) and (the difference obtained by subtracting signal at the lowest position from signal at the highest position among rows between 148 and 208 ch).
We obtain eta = -0.4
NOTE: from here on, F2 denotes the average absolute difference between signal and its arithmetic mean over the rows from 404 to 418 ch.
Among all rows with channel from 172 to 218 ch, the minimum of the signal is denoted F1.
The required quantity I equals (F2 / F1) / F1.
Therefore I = 0.015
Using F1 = 4.173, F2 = 0.26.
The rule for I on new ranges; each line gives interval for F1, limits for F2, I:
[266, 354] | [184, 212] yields 0.017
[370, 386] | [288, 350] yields 0.015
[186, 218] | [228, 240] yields 0.013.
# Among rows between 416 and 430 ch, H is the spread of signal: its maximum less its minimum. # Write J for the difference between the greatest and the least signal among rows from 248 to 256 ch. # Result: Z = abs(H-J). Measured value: 0.80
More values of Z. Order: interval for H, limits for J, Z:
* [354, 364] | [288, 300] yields 0.54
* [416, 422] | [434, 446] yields 0.30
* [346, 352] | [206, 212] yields 0.06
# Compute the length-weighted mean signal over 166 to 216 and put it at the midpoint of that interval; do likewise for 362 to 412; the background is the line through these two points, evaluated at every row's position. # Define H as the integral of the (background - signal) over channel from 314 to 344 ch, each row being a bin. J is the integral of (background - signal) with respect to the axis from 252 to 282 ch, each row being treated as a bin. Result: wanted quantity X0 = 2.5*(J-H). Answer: -4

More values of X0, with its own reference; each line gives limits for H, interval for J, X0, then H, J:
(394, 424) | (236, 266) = 34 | -7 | 6.3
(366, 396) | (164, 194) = -17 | 2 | -5.0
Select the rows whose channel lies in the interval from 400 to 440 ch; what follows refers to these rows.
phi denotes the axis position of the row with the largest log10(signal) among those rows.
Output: 407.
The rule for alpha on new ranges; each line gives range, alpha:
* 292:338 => 5.47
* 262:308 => 5.20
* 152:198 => 4.83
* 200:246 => 5.01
